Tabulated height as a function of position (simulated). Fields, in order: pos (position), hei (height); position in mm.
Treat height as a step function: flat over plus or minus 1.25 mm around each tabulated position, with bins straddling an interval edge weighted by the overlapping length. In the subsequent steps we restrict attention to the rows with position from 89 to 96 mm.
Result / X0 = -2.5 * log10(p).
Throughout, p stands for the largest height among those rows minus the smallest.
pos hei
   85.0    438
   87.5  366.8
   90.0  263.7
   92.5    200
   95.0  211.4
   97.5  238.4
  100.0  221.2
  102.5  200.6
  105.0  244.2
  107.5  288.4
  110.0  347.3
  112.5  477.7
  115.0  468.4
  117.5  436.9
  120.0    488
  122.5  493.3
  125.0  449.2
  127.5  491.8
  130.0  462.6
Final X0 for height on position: -4.5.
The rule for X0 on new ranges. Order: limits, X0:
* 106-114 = -5.7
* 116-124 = -4.4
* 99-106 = -4.1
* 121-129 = -4.1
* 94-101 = -3.6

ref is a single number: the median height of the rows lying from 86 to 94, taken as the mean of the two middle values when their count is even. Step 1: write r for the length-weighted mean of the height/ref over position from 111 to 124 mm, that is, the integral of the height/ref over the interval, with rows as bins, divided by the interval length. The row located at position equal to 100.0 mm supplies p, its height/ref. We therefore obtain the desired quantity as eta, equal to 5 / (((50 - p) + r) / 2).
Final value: 0.196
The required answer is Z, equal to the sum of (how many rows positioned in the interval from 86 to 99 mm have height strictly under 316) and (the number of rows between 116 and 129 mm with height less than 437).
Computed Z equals 5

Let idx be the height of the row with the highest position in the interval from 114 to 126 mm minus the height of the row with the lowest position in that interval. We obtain -19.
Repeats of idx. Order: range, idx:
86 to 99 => -128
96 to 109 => 50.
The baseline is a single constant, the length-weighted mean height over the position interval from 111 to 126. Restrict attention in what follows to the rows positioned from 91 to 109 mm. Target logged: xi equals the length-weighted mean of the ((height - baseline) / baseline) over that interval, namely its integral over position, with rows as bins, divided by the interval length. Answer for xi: -0.50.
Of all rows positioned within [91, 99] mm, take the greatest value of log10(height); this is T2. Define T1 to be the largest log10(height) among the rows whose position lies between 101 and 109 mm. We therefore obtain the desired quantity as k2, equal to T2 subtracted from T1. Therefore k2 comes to 0.08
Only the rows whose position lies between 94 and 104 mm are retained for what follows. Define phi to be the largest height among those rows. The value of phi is 238.4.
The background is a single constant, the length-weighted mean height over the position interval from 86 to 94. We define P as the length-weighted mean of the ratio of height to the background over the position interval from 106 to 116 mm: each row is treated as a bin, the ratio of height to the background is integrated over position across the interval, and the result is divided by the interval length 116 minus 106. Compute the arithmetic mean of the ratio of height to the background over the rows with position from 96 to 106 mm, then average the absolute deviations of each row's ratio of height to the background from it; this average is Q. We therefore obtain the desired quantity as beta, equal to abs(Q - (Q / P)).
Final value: 0.015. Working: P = 1.39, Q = 0.05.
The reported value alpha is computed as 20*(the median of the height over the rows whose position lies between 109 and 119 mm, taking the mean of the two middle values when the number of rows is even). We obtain 9053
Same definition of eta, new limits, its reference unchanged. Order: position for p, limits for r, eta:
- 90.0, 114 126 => 0.197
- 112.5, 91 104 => 0.204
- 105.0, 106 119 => 0.198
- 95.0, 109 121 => 0.197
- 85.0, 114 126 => 0.200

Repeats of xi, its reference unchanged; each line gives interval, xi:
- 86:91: -0.31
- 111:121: -0.01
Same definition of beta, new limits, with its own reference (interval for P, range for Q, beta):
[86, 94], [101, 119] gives 0.000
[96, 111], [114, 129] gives 0.007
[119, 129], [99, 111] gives 0.069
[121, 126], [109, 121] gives 0.060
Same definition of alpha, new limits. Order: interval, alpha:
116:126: 9372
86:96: 4751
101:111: 5326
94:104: 4326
